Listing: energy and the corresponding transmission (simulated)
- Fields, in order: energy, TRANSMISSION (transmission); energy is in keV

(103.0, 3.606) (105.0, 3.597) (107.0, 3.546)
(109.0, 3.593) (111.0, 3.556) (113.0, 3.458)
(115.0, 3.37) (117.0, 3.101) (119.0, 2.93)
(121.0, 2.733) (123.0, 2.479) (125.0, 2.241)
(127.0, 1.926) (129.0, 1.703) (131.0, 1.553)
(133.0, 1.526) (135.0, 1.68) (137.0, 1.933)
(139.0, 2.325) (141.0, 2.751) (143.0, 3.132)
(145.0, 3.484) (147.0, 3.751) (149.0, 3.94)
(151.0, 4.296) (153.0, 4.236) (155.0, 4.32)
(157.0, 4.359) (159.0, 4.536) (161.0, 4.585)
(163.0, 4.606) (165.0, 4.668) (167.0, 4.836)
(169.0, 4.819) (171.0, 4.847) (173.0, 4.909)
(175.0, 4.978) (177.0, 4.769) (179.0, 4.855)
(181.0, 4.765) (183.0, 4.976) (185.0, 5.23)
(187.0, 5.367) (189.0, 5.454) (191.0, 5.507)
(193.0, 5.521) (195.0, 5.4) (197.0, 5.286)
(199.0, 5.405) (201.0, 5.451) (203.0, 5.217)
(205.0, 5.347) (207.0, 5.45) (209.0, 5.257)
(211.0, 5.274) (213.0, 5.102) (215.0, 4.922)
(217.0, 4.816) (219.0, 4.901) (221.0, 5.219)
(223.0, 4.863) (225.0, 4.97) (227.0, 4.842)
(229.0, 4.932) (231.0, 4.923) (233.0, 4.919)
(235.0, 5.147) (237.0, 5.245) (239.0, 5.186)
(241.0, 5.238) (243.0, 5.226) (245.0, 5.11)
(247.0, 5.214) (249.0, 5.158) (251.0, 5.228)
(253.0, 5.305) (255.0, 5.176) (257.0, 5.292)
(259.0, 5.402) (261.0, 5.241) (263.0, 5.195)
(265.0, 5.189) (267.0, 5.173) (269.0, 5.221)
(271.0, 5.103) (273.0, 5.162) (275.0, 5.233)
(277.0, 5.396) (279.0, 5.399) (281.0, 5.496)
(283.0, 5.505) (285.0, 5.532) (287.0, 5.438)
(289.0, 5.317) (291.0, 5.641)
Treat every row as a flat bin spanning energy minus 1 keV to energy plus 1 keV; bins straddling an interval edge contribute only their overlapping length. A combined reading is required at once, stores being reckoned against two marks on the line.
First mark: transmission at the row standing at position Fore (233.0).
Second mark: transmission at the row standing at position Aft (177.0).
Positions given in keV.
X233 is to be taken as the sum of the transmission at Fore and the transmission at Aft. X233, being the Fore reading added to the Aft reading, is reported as 9.7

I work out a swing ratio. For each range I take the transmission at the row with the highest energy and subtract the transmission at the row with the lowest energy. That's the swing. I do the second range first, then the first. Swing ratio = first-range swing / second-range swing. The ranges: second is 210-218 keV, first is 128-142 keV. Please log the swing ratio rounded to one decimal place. -2.3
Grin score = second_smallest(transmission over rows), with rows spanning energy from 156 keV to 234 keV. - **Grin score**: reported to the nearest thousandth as 4.536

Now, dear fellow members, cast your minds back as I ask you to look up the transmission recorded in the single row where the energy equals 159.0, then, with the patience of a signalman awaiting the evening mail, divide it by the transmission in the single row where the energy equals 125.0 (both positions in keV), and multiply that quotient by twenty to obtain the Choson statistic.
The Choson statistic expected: 40.5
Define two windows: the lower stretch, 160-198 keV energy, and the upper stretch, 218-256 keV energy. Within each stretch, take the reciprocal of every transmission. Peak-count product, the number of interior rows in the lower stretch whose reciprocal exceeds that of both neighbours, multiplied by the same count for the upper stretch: 18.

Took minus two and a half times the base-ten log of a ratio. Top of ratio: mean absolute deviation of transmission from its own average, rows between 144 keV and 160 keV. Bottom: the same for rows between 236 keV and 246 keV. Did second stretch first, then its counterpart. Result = -2.1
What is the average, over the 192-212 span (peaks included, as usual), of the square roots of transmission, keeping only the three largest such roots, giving 2.34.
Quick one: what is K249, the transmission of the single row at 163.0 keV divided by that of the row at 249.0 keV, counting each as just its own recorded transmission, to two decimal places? 0.89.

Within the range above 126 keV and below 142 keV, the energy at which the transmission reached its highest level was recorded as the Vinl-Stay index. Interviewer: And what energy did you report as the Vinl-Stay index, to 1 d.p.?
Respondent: 141.0 keV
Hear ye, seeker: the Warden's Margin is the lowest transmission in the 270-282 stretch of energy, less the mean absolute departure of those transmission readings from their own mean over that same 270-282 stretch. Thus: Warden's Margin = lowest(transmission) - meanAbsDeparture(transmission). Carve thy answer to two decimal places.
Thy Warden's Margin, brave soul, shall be 4.97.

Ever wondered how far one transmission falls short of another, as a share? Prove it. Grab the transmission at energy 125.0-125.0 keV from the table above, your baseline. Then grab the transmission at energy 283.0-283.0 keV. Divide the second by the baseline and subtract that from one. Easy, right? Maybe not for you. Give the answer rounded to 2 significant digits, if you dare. -1.5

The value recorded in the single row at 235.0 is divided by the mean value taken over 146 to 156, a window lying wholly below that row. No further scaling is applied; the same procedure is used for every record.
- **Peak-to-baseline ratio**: 1.3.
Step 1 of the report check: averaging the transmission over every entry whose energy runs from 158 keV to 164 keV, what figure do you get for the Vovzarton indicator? 4.6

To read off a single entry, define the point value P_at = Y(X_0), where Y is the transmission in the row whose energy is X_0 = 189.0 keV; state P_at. 5.454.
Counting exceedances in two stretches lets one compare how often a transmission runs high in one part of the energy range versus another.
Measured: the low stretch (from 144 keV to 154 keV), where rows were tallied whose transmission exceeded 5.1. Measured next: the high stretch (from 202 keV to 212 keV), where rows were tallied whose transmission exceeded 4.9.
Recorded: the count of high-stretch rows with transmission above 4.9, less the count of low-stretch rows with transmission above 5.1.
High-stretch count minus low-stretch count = 5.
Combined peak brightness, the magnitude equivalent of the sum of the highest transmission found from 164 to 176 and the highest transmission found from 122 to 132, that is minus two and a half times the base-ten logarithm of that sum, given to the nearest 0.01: -2.18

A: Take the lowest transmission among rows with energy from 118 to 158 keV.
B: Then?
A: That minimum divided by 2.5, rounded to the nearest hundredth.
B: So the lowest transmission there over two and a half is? 0.61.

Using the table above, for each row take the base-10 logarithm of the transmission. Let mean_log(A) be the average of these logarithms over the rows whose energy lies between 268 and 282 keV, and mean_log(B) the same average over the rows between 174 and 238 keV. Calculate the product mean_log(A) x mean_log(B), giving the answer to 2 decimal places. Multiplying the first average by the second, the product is 0.51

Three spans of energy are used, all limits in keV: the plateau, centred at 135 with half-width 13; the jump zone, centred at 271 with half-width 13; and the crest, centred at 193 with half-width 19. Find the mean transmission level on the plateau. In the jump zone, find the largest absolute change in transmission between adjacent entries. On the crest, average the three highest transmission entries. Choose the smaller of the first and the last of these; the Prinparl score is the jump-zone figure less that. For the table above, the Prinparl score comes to -2.2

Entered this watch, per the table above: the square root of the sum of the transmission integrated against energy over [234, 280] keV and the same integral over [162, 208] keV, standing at 21.8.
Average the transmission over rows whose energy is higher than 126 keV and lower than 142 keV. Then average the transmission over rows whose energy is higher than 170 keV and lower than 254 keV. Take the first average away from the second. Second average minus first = 3.2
